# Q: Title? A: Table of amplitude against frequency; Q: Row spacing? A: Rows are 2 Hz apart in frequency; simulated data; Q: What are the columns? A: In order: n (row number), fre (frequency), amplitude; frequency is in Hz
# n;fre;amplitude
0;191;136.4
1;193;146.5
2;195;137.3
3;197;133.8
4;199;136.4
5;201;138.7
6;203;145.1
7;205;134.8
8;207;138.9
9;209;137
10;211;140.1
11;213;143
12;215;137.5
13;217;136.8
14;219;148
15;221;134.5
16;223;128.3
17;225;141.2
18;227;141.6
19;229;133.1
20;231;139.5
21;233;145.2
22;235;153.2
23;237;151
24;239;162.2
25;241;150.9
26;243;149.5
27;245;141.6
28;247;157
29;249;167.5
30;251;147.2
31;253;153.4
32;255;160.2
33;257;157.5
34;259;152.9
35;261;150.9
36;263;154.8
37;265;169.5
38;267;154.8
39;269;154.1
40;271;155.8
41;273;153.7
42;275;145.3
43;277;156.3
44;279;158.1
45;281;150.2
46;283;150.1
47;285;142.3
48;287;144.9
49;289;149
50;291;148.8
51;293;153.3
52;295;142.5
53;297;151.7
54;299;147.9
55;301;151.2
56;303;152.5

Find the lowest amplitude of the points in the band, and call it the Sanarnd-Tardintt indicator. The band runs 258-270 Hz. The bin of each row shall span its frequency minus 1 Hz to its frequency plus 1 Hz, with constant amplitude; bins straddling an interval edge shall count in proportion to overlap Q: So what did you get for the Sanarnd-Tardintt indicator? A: 150.9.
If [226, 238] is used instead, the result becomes 133.1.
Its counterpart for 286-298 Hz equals 142.5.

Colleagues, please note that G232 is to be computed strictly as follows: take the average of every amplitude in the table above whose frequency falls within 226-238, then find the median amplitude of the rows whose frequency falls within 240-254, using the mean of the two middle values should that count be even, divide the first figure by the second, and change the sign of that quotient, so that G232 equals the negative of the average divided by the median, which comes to -0.95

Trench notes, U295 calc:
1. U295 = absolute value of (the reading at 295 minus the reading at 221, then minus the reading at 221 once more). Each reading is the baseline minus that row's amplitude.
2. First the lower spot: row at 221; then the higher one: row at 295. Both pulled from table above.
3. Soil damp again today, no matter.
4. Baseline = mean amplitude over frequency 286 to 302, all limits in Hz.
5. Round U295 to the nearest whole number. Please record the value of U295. 22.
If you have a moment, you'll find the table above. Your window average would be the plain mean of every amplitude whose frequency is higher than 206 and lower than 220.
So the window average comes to 140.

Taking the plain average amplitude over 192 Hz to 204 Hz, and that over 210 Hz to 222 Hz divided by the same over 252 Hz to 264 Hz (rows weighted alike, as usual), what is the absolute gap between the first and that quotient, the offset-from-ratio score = 139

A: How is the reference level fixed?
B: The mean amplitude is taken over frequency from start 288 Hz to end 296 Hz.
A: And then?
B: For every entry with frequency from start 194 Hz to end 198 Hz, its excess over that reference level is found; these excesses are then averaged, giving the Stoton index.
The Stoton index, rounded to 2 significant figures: -13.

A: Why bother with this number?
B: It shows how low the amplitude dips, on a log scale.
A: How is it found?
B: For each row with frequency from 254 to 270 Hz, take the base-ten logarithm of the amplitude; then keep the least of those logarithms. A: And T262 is 2.18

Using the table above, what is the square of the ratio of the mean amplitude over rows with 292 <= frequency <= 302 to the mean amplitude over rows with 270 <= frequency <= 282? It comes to 0.95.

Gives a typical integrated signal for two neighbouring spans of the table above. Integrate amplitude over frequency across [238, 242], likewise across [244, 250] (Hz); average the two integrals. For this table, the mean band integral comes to 779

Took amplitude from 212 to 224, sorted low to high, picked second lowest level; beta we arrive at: 134.5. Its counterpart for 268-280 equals 153.7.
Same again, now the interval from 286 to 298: 144.9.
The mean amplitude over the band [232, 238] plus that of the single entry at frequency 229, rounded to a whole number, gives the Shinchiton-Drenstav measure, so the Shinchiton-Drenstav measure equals 283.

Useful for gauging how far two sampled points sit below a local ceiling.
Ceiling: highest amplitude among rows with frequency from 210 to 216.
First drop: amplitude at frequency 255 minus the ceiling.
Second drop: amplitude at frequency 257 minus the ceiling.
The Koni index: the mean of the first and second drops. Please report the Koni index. 16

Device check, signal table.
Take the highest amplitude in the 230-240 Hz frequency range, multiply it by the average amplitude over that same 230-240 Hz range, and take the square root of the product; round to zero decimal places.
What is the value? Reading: 156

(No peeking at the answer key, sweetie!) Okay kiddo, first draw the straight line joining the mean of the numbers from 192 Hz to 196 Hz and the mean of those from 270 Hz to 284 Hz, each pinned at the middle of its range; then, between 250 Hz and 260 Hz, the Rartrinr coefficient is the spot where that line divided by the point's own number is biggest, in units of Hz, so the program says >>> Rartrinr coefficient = 251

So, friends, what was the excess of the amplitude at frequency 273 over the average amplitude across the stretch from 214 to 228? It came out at 15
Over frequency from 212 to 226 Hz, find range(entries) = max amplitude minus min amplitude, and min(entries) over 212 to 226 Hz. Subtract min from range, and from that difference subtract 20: -129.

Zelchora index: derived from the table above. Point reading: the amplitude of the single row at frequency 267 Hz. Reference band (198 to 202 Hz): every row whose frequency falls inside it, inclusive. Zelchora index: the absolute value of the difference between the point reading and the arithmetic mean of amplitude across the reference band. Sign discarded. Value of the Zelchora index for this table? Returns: 17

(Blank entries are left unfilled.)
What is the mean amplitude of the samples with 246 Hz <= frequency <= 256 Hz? 157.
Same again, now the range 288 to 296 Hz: 148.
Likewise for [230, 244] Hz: 150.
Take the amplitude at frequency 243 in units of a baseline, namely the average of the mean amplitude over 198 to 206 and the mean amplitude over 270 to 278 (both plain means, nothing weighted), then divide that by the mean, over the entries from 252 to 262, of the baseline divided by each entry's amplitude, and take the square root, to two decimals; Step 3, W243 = 1.04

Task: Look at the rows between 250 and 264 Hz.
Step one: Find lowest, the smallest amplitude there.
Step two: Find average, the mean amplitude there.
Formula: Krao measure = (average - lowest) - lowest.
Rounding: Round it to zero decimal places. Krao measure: -141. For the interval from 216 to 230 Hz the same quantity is -119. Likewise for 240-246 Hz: -136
